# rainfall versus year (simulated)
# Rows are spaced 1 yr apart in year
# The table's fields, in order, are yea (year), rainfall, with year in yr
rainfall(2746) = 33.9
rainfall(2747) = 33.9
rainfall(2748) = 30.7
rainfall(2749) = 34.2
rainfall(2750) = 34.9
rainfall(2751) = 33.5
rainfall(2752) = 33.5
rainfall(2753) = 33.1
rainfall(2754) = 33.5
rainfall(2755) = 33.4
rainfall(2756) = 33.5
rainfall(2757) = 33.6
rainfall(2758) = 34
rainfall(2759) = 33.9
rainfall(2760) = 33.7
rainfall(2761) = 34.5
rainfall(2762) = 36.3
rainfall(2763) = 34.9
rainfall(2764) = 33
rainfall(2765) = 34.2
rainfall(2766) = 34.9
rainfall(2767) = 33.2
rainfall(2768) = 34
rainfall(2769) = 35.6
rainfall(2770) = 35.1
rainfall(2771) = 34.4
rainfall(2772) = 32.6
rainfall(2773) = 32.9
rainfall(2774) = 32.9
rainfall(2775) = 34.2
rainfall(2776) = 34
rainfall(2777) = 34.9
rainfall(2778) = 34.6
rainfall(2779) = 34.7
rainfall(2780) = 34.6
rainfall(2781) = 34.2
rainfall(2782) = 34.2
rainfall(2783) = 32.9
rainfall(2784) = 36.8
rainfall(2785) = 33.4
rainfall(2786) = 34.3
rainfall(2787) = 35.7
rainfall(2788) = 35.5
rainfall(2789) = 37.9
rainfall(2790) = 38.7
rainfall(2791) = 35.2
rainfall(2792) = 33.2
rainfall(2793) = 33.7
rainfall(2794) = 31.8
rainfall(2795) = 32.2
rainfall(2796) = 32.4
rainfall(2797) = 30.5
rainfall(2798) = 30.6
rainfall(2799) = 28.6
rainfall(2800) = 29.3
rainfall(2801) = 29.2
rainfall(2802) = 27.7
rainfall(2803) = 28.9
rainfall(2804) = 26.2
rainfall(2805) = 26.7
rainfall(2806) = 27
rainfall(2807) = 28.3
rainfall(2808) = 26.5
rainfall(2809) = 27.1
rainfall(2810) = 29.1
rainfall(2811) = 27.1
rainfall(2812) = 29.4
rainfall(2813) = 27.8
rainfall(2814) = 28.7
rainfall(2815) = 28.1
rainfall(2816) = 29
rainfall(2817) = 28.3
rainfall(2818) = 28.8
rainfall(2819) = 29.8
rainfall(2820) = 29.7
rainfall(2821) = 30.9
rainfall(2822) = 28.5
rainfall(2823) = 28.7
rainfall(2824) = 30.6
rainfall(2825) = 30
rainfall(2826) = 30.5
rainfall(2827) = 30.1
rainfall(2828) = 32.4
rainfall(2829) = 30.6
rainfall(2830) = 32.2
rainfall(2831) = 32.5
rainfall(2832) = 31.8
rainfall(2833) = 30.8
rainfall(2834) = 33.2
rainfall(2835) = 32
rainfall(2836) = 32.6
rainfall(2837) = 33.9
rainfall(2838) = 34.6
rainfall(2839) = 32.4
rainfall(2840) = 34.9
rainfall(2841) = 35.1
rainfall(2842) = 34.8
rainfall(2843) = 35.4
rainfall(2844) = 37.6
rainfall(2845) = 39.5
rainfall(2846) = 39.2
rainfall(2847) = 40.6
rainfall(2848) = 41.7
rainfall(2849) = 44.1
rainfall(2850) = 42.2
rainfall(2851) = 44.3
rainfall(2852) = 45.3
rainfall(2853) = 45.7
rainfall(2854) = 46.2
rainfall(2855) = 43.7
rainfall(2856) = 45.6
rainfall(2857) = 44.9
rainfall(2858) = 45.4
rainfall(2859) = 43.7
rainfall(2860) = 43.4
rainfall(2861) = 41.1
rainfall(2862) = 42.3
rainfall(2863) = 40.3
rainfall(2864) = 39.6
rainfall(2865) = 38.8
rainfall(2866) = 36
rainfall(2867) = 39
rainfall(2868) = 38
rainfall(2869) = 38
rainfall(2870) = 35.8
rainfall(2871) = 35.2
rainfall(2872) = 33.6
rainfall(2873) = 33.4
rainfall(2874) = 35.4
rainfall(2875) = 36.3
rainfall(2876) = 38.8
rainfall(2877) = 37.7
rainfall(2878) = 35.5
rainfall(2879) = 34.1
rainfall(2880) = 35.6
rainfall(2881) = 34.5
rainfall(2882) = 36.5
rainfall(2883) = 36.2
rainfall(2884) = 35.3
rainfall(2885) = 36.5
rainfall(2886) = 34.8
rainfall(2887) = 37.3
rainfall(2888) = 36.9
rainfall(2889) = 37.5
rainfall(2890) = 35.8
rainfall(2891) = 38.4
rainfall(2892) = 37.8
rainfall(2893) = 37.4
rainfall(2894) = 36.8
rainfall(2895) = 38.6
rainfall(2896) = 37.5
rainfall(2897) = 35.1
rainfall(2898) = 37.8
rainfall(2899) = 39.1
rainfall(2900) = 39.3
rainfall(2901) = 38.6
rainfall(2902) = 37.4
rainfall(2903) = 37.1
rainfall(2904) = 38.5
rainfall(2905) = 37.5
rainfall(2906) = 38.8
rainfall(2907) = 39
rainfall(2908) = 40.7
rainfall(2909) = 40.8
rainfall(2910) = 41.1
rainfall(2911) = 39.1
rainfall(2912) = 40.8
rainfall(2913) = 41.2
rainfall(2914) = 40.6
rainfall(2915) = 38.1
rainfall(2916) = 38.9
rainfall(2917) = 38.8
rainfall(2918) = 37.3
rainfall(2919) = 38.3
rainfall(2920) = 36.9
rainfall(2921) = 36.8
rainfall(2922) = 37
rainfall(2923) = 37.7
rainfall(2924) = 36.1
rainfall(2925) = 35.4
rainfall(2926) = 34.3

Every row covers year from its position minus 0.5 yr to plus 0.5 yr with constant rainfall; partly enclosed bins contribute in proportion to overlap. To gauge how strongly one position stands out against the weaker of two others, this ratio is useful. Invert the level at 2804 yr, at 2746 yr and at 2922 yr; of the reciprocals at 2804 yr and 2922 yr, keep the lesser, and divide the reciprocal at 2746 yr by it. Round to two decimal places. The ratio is 1.09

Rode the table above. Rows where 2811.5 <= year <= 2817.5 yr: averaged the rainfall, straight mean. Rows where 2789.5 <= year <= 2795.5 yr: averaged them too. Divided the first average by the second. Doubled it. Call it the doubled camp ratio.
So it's 1.7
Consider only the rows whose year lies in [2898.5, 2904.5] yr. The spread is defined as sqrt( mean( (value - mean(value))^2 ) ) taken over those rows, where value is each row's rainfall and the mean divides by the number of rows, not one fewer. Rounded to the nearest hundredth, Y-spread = 0.82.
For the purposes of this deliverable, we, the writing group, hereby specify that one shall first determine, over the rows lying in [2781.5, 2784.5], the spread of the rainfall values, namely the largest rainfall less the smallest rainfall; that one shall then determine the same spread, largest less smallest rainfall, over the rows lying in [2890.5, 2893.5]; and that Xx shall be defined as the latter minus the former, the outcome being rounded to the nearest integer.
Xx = -3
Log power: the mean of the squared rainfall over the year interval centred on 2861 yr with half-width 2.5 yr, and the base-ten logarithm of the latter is 3.25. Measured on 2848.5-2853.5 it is 3.29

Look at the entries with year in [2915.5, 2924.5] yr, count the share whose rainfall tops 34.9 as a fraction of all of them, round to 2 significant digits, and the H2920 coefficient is 1.0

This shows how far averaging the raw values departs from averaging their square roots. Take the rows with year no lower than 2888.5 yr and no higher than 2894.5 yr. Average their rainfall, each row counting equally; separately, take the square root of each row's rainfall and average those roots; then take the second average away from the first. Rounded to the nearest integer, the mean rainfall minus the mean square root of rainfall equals 31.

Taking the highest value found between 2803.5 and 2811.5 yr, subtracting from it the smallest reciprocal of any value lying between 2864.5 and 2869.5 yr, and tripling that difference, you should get 87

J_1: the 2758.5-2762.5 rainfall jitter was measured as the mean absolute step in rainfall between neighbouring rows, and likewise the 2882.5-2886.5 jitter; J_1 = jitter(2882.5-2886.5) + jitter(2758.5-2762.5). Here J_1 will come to 2.2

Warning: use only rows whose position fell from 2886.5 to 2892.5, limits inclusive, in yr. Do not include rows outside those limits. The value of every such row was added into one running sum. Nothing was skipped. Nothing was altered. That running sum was 224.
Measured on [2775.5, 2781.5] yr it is 207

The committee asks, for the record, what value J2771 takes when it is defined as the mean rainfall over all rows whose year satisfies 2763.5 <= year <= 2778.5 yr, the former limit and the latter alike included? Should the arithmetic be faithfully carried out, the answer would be 34.0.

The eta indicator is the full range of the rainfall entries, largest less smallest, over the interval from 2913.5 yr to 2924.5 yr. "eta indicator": 4.5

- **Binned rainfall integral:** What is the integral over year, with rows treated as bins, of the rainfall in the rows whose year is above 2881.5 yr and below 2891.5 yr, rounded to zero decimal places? 365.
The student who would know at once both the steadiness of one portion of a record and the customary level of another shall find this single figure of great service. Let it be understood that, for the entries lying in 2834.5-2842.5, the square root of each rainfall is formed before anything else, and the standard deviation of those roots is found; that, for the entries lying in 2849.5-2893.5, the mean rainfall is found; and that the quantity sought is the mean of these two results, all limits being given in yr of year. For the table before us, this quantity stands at 19.5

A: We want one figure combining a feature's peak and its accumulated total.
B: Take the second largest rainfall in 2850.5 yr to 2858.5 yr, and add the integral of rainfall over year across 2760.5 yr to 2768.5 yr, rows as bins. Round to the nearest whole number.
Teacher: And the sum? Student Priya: 321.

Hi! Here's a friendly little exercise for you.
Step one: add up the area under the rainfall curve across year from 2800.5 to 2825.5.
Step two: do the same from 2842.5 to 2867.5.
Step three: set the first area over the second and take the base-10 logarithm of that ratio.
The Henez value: -0.17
